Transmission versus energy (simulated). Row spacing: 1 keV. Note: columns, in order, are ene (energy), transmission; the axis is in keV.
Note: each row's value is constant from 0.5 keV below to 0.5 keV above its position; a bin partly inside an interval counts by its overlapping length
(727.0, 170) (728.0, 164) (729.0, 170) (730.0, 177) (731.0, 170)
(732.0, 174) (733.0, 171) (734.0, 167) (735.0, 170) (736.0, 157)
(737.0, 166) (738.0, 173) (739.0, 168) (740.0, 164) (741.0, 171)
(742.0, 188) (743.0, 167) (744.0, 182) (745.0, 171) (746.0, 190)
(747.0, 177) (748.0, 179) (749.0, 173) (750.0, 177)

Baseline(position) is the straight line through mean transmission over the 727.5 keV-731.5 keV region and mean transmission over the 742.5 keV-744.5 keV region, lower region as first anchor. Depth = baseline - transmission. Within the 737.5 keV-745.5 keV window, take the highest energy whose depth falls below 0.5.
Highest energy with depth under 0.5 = 744.0 keV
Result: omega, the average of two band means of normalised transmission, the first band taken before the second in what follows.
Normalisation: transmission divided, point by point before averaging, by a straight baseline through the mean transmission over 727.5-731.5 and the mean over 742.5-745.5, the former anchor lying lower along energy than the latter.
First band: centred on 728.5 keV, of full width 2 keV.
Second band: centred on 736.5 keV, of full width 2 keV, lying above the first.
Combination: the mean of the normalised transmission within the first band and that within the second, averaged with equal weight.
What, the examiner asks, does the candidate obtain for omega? 0.96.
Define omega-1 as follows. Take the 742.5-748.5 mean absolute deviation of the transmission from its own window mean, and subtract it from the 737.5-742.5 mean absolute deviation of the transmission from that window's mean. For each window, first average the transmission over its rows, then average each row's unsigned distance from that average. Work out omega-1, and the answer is 0.2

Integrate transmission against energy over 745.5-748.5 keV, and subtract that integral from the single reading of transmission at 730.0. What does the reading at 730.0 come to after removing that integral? -369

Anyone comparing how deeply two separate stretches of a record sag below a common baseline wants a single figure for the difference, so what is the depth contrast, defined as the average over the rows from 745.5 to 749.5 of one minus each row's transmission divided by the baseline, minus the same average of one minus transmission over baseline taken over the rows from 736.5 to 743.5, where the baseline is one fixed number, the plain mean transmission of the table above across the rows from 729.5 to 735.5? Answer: -0.051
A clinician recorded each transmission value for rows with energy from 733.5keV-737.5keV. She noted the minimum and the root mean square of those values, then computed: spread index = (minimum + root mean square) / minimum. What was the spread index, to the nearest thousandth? 2.051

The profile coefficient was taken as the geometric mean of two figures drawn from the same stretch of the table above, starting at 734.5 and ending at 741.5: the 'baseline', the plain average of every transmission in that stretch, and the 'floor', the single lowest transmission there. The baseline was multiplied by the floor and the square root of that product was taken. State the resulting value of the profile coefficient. 162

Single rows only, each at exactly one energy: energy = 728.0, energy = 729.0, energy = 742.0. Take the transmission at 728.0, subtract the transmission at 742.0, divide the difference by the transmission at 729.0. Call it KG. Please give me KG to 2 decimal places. -0.14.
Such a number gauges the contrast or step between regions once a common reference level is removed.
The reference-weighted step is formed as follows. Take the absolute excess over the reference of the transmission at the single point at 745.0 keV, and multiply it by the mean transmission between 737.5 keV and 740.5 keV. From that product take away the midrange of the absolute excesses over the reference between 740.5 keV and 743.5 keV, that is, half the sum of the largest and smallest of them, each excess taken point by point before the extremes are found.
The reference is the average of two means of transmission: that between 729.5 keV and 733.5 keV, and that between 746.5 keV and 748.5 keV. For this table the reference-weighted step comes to 749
